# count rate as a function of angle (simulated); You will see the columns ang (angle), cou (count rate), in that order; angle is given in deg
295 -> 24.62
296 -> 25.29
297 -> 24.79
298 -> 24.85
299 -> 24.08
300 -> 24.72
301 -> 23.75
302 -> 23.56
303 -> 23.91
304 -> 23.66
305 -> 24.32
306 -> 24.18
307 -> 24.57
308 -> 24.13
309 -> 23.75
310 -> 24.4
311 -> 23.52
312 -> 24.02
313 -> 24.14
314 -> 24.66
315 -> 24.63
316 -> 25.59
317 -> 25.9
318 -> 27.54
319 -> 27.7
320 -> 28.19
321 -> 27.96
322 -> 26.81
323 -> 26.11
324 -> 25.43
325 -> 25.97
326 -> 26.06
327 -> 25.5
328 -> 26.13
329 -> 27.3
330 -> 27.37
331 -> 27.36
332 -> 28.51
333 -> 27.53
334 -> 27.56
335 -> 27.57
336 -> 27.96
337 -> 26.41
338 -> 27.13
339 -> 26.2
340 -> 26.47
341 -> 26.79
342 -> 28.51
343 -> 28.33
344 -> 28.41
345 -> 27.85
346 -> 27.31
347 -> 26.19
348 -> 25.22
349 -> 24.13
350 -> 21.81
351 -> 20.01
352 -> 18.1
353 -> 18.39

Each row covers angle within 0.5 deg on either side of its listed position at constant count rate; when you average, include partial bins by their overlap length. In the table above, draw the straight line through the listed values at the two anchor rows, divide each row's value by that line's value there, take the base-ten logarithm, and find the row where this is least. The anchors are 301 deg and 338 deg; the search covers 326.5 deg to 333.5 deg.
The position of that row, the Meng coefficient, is 327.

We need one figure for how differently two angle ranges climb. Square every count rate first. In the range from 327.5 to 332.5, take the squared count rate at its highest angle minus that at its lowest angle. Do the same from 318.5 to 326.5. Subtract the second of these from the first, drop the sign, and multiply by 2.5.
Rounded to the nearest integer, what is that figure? 546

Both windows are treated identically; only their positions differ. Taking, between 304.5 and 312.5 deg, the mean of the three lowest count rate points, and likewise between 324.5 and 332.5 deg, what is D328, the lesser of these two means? 23.8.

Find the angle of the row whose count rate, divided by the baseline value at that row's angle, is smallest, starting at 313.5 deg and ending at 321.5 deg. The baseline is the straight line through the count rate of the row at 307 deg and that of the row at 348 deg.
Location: 315 deg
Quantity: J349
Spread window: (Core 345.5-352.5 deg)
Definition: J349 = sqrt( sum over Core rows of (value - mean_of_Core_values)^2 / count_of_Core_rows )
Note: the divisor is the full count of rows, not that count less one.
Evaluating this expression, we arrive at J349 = 3.1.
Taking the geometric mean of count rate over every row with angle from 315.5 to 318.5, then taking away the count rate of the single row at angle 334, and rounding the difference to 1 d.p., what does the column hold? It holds -1.2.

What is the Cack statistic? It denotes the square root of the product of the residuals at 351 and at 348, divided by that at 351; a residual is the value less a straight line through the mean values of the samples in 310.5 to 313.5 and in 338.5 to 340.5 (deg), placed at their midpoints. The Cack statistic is -0.5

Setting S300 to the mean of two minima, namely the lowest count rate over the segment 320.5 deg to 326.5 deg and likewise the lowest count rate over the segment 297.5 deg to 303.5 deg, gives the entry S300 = 24.5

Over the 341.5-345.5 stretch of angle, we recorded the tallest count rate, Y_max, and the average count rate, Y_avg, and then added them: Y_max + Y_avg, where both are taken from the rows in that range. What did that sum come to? 57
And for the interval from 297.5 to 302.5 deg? 49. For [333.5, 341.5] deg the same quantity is 55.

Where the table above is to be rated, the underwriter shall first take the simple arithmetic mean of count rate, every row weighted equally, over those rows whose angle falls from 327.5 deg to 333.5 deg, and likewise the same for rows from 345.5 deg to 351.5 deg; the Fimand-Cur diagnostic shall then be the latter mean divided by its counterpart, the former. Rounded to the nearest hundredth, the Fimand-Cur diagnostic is 0.88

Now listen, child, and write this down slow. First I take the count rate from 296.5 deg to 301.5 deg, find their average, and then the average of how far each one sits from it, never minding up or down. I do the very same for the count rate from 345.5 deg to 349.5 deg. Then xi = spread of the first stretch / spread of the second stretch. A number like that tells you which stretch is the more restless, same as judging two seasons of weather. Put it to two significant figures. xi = 0.40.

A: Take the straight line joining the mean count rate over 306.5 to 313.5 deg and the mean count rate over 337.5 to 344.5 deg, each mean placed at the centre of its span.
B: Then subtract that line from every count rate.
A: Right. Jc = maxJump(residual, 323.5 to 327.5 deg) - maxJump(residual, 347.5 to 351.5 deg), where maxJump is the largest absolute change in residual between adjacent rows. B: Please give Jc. -1.8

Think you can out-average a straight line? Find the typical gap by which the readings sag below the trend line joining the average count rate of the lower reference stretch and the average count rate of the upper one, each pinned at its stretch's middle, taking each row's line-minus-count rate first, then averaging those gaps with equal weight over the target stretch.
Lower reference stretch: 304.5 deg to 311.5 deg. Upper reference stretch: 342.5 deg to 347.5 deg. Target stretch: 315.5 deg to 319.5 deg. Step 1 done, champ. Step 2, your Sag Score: -1.7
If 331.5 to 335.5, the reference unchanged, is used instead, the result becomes -1.3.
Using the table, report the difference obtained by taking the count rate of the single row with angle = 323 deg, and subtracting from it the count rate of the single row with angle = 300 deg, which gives 1.4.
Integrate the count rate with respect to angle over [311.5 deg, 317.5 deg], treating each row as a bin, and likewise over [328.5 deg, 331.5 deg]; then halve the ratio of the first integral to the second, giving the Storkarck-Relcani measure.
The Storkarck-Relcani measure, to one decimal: 0.9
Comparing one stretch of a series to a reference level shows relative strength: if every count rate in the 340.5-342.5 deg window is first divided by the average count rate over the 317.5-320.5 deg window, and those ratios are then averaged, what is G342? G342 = 0.994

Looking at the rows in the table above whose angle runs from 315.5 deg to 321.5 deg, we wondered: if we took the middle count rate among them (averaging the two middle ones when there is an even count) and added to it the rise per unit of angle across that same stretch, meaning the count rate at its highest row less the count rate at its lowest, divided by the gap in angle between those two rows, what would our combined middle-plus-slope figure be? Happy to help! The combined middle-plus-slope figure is 28.1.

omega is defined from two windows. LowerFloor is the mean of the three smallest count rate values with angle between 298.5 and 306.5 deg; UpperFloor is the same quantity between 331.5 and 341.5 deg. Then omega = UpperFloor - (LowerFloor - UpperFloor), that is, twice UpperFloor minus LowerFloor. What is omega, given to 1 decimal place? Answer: 29.1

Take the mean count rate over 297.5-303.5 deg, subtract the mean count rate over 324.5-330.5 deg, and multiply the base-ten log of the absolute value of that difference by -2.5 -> -0.88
